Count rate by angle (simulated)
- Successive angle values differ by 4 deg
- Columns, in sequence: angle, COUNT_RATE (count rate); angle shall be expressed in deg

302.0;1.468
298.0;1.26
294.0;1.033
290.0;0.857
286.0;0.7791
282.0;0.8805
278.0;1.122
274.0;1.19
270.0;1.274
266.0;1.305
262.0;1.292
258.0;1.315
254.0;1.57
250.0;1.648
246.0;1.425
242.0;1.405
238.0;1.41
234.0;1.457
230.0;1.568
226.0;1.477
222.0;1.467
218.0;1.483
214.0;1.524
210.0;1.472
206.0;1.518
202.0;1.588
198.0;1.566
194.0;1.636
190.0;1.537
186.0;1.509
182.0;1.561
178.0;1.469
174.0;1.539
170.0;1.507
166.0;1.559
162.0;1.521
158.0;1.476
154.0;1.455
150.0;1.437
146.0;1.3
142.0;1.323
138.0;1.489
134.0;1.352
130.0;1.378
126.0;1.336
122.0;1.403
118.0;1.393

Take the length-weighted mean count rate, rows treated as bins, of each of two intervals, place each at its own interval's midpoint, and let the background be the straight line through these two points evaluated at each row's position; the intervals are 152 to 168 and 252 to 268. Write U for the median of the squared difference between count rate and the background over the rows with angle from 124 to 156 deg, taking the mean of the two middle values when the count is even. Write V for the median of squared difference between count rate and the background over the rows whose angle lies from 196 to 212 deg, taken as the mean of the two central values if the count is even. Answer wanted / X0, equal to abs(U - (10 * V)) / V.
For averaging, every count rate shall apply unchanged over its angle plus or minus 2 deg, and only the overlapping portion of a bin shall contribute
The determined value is 6.7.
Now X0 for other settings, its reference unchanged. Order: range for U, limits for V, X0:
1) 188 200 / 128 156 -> 9.5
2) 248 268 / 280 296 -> 10.0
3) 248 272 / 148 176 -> 7.9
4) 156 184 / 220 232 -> 9.8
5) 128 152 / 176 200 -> 5.3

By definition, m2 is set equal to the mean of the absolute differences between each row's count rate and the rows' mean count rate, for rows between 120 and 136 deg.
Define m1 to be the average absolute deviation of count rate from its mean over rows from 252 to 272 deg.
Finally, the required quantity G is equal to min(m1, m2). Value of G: 0.023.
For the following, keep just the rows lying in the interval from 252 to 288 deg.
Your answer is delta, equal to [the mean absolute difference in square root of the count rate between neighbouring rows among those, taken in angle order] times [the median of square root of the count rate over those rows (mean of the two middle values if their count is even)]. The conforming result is 0.054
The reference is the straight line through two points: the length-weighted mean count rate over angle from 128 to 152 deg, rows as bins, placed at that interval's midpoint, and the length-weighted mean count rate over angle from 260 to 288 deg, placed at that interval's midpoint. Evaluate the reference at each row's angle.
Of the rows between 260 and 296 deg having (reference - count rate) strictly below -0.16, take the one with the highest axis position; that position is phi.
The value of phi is 266.0 deg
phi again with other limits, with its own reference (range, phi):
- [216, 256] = 254.0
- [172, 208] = 206.0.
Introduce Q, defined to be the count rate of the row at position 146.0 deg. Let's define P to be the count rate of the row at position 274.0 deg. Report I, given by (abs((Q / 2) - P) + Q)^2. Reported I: 3.4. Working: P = 1.19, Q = 1.3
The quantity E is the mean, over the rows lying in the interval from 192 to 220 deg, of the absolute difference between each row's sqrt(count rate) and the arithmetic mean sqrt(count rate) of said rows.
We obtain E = 0.019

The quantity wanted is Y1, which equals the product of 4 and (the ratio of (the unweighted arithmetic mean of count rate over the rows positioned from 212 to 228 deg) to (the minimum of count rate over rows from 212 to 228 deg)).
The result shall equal 4.06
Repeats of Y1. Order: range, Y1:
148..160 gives 4.05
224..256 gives 4.26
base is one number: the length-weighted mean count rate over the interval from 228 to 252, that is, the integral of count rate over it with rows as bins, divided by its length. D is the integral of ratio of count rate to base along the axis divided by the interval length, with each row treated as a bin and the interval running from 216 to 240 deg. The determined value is 0.99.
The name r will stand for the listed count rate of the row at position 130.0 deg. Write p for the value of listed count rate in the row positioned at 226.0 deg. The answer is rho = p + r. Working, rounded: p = 1.477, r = 1.378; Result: 2.9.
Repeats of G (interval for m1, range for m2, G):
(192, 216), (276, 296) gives 0.046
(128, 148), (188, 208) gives 0.034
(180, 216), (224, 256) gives 0.037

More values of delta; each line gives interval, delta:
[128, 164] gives 0.036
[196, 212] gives 0.023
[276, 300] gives 0.081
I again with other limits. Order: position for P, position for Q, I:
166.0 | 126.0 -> 5.0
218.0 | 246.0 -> 4.8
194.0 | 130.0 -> 5.4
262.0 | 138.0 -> 4.1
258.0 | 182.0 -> 4.4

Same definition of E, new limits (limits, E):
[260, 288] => 0.082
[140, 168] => 0.031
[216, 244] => 0.015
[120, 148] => 0.020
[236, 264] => 0.040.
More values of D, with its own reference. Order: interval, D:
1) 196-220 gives 1.03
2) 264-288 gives 0.73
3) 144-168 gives 0.98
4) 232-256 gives 1.00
